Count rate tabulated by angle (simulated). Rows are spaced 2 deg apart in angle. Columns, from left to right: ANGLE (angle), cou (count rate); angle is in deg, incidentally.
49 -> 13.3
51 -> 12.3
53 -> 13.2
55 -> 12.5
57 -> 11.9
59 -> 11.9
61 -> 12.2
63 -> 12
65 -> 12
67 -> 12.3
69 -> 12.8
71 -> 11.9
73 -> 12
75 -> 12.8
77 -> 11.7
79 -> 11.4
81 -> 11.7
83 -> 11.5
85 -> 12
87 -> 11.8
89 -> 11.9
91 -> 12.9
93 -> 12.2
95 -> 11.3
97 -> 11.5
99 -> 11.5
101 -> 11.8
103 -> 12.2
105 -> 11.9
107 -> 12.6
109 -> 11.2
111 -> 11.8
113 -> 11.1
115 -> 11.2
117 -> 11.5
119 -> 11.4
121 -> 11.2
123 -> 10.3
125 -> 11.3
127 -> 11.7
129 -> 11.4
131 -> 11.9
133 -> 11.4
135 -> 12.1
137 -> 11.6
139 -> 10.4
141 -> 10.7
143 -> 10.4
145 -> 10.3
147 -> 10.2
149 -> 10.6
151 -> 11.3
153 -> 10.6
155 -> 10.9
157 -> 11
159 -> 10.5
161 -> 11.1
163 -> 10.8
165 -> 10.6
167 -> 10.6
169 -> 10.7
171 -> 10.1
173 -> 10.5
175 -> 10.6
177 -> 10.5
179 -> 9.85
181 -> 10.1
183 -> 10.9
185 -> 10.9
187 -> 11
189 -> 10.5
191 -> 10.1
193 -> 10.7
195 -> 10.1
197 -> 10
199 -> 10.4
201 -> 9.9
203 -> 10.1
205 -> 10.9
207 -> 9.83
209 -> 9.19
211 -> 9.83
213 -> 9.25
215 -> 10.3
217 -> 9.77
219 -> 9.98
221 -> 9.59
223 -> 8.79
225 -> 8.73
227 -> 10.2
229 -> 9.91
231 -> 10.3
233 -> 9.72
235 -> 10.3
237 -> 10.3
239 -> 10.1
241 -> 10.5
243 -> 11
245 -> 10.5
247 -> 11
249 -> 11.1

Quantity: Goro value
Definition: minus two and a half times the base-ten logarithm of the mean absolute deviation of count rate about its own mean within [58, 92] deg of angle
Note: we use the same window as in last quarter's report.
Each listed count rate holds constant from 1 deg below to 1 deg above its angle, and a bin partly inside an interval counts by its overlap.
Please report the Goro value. 1.22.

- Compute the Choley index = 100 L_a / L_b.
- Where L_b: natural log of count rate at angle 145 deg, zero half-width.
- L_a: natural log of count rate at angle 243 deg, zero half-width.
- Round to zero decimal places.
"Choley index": 103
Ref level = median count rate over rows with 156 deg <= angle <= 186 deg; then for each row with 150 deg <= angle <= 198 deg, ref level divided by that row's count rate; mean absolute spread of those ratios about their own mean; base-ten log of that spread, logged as -1.55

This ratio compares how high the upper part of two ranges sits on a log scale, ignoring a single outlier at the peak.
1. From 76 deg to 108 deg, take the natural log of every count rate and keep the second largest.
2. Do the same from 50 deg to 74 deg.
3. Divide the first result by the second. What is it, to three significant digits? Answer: 0.994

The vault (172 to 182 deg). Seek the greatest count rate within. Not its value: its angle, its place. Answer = 175 deg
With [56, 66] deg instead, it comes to 61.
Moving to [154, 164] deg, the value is 161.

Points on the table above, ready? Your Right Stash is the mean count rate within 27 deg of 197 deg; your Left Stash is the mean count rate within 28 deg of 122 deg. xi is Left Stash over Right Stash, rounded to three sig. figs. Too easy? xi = 1.12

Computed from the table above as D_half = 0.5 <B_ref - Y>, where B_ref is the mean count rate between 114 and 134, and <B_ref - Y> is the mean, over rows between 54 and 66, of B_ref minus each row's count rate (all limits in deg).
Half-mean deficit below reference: -0.4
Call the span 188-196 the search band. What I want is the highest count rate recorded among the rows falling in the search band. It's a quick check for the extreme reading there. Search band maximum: 10.7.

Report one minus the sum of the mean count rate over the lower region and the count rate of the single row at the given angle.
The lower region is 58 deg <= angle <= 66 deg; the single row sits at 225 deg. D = -19.8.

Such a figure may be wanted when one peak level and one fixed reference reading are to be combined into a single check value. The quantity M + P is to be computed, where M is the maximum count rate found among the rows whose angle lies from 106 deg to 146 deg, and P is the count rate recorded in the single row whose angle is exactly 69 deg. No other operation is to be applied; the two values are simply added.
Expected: 25.4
